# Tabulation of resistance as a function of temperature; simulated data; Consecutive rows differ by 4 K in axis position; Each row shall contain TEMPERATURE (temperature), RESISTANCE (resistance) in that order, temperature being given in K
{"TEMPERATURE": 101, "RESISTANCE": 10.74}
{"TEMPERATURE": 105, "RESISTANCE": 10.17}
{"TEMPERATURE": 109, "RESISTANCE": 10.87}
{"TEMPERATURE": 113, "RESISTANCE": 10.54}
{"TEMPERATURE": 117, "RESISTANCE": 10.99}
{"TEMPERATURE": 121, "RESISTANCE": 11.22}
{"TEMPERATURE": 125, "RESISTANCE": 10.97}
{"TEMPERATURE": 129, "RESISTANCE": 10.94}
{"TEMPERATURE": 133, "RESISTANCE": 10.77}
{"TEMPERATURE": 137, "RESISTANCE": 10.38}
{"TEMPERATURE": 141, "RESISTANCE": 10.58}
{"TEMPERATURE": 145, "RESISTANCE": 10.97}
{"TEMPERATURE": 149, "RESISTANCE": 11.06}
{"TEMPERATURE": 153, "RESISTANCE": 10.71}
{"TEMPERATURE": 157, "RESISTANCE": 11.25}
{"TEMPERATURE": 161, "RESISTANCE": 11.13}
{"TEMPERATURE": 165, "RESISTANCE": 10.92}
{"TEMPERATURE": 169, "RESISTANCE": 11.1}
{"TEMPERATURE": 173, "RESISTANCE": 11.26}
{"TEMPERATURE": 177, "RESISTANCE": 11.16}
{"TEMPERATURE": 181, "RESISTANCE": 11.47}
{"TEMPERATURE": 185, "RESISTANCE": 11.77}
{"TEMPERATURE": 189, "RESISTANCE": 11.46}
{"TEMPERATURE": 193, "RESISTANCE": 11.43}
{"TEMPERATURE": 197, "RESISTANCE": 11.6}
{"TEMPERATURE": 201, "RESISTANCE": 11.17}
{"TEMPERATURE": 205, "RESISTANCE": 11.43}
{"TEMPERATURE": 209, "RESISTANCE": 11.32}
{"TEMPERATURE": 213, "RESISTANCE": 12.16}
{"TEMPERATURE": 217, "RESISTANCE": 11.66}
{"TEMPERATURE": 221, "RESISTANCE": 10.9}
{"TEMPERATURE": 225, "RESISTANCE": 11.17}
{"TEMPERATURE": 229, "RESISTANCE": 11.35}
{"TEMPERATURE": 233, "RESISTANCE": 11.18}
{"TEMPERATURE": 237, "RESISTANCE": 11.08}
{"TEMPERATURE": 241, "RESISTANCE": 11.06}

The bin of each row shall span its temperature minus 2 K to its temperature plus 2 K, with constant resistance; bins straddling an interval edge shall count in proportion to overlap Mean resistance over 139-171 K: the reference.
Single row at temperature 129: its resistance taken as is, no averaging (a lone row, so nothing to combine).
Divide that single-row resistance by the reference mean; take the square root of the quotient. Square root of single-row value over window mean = 0.999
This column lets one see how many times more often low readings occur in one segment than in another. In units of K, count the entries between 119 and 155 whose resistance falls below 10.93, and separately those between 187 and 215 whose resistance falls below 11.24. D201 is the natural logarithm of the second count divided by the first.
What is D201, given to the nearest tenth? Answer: -1.4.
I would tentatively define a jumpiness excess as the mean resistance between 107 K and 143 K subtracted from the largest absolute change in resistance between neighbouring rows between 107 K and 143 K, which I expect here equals -10.36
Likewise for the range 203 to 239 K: -10.52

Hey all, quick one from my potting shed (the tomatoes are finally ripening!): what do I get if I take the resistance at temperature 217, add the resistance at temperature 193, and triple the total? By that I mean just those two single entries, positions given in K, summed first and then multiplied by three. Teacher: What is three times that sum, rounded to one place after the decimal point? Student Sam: 69.3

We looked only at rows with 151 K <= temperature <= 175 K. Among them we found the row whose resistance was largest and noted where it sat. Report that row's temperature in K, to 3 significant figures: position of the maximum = 173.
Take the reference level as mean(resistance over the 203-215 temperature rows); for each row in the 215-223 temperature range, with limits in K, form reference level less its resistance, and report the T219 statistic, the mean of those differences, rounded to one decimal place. 0.4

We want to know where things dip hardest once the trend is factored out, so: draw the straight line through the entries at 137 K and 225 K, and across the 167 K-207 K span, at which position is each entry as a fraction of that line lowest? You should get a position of 201 K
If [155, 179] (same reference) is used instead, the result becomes 165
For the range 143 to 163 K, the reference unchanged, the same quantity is 153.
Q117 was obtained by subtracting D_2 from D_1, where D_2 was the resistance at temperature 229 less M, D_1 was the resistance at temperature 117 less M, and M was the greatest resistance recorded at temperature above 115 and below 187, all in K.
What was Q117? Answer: -0.36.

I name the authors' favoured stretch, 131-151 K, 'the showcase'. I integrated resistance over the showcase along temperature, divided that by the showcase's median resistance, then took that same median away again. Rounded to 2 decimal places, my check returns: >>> 9.20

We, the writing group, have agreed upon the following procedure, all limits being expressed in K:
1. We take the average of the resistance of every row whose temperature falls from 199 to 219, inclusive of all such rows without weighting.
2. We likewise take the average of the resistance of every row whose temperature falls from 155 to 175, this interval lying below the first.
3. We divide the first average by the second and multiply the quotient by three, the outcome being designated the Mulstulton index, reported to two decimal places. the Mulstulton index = 3.11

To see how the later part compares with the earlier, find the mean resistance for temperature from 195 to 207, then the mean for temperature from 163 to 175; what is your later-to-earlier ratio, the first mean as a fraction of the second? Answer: 1.03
